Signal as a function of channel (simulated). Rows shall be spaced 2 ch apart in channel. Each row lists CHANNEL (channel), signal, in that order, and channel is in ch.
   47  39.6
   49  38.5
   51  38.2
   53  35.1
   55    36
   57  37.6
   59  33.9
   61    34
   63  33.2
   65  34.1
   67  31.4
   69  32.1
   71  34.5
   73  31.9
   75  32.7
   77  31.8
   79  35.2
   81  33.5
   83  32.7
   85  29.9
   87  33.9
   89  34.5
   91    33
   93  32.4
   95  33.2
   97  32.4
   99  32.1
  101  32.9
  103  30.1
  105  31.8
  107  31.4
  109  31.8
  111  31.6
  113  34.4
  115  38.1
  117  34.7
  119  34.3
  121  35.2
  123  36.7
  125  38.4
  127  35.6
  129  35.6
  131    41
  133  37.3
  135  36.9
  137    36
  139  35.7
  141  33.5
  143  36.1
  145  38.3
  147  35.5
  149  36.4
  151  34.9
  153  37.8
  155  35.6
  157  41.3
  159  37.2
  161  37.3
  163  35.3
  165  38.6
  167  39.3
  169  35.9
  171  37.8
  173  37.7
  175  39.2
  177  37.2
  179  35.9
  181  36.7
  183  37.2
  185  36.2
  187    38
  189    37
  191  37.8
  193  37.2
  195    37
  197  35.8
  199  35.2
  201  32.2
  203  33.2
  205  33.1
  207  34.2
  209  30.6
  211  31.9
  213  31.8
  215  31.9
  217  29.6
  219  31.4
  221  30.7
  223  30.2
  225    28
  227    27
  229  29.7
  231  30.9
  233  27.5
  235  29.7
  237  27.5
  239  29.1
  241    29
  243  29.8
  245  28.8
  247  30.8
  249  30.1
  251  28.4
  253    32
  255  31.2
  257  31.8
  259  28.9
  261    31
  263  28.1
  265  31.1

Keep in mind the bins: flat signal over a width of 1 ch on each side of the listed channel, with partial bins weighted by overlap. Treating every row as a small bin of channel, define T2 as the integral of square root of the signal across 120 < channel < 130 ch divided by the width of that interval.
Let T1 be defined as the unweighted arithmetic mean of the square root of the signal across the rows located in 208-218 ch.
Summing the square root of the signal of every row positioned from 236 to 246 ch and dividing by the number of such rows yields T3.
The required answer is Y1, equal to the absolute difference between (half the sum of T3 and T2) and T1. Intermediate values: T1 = 5.6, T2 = 6.02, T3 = 5.4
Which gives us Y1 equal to 0.1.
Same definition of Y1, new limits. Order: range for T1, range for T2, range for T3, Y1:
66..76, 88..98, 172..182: 0.2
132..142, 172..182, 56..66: 0.0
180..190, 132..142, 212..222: 0.3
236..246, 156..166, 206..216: 0.5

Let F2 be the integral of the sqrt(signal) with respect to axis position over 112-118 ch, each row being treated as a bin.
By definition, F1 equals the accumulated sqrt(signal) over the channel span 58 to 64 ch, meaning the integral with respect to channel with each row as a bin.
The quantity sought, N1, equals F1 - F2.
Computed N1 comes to -1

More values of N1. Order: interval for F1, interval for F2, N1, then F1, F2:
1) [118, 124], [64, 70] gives 1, 35.7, 34.2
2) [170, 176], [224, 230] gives 5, 37.1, 31.9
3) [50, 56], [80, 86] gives 2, 36.2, 33.9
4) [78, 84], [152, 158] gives -2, 34.9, 37.1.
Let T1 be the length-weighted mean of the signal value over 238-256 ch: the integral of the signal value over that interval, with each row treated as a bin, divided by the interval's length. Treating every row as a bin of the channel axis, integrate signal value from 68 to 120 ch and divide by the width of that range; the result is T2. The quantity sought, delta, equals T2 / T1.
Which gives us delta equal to 1.10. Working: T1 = 29.9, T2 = 33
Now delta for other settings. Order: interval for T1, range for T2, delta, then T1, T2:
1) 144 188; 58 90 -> 0.89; 37.2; 33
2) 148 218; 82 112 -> 0.90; 35.8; 32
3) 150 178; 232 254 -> 0.78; 37.5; 29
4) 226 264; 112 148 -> 1.23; 29.5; 36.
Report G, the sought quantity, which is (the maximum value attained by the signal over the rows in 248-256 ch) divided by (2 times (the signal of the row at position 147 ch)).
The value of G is 0.45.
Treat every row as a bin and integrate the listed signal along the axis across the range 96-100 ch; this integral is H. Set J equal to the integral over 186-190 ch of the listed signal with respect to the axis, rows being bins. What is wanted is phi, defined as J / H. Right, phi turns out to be 1.16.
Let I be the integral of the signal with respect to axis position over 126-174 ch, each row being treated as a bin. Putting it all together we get 1773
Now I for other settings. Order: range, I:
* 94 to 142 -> 1661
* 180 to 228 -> 1608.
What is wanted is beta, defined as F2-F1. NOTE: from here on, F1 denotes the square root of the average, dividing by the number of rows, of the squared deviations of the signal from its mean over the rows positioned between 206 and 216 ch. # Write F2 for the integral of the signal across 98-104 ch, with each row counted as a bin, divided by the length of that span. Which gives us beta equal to 31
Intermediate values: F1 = 1.17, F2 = 32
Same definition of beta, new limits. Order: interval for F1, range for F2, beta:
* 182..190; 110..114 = 32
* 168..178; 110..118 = 34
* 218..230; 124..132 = 36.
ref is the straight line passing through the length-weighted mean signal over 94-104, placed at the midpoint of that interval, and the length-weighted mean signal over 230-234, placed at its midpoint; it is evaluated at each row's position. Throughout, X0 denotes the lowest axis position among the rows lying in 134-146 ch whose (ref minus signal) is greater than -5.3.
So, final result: 137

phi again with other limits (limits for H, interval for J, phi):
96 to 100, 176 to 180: 1.13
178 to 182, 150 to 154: 1.00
